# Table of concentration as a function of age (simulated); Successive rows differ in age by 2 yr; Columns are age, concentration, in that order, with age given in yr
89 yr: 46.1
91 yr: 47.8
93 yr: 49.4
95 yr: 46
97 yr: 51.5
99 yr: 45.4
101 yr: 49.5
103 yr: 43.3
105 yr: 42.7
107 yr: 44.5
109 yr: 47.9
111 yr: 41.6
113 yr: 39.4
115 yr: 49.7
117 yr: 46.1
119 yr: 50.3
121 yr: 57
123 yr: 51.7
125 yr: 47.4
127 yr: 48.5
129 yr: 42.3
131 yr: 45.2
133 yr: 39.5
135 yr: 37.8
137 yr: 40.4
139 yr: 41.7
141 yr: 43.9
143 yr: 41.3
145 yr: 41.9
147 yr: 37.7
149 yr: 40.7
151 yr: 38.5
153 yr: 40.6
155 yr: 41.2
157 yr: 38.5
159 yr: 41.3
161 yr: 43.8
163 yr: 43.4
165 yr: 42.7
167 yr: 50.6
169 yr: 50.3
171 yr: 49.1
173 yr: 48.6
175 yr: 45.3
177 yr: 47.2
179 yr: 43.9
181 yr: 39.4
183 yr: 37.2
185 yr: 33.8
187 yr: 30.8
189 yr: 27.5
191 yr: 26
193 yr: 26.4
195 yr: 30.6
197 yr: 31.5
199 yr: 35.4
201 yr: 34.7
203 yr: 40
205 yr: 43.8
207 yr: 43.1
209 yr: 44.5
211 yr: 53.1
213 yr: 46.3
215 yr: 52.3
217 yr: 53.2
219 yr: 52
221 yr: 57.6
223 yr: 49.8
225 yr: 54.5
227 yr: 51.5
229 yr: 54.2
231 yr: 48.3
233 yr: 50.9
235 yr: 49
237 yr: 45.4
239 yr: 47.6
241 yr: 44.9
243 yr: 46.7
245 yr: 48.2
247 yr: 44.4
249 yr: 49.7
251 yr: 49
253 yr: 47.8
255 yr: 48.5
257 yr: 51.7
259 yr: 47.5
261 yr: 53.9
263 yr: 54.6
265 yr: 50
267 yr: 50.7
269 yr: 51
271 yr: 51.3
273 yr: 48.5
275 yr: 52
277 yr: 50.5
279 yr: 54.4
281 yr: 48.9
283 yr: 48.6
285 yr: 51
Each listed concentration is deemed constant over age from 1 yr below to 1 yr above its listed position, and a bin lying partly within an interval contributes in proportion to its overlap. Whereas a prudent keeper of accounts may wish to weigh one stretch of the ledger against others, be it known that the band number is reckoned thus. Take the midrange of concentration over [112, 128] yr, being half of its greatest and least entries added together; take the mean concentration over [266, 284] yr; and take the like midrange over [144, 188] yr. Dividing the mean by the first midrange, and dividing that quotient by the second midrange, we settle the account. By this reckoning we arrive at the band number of 0.0258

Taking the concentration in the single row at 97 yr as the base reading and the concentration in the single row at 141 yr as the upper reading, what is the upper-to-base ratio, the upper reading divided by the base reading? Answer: 0.85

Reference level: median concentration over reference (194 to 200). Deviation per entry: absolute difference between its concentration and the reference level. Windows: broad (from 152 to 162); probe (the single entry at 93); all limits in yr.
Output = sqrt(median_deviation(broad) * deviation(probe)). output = 13.2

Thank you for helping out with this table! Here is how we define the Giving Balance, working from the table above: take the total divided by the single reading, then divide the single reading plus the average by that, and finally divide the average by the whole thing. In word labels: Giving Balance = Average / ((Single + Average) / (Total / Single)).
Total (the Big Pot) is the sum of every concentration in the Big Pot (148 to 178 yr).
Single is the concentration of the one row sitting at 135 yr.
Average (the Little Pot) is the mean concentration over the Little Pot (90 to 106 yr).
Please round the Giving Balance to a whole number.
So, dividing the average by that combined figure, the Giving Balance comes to 10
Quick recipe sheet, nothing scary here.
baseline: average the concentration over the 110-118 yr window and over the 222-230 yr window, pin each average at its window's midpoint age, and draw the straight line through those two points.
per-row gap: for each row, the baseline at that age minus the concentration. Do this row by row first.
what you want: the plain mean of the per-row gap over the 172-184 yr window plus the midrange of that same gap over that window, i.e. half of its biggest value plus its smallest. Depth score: 11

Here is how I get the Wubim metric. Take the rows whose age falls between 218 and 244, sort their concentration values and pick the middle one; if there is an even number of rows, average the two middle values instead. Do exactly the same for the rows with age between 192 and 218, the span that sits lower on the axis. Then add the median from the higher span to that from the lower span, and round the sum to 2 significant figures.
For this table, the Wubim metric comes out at 93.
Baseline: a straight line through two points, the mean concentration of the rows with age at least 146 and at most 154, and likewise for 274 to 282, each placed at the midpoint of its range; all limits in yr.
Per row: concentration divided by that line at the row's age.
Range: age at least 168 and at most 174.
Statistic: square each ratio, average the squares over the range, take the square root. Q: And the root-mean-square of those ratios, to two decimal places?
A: 1.19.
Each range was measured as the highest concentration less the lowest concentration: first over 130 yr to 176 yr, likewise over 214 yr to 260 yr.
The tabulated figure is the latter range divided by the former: 1.0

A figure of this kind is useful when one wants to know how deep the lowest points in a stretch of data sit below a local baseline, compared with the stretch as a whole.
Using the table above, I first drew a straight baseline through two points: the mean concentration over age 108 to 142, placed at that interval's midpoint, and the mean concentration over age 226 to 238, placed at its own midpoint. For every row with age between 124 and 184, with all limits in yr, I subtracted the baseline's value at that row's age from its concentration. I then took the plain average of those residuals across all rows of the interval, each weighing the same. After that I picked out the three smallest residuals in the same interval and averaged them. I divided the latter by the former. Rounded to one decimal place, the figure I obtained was 2.6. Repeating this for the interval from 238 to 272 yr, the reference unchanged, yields 3.2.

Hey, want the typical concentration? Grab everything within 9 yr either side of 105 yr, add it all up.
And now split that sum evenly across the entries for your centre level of 45.1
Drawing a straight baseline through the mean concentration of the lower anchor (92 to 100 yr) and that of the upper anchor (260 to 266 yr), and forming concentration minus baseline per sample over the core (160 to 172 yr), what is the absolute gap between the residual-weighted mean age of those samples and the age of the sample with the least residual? 1.6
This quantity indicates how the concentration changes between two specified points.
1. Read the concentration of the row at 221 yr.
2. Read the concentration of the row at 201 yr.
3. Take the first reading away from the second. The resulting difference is -23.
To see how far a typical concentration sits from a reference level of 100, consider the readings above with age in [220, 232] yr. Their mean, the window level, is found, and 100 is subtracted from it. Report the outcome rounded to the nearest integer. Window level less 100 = -47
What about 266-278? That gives -49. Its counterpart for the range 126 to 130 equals -55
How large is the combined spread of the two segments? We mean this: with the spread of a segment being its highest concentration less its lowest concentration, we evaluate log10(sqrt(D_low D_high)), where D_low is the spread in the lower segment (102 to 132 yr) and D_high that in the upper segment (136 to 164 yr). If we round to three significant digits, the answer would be 1.02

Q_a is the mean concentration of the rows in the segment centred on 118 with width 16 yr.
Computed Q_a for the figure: 48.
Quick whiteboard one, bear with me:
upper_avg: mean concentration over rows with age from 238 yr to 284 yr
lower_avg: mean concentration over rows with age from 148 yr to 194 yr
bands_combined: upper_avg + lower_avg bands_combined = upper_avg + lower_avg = 90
